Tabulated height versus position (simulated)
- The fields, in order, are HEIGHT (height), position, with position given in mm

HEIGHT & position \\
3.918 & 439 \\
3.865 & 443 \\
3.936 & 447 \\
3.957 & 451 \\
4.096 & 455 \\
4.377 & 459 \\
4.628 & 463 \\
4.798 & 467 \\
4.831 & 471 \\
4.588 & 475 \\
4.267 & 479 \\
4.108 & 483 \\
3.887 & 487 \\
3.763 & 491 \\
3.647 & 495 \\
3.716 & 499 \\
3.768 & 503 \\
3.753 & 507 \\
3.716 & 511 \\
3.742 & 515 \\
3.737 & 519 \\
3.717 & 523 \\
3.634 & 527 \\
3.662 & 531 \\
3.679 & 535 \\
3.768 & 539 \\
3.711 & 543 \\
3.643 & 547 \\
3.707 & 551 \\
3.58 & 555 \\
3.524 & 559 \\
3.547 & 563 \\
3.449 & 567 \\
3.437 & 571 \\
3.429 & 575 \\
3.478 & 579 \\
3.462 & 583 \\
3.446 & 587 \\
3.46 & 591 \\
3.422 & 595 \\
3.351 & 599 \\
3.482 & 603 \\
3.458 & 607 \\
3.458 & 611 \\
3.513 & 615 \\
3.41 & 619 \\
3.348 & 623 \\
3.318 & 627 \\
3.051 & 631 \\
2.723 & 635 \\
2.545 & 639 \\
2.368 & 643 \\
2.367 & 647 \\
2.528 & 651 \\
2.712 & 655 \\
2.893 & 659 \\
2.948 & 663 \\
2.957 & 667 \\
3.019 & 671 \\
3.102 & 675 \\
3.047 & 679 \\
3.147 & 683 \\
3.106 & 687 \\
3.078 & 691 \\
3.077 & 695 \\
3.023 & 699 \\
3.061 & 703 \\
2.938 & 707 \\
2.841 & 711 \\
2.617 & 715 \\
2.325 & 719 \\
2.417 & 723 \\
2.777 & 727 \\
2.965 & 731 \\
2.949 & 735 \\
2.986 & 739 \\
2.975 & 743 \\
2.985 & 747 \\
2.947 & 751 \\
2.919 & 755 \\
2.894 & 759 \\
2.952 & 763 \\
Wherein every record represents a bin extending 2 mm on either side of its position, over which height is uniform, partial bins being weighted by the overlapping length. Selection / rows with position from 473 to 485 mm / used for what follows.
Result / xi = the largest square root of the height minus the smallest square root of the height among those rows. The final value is 0.12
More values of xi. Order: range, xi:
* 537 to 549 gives 0.03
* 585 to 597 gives 0.01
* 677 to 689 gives 0.03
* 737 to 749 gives 0.00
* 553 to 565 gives 0.01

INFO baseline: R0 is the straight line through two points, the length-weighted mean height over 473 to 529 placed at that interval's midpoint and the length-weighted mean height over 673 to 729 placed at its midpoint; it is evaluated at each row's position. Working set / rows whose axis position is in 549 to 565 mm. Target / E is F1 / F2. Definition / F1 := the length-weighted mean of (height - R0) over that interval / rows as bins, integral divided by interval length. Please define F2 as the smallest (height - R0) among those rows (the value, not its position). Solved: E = 0.02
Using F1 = 0.00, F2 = -0.1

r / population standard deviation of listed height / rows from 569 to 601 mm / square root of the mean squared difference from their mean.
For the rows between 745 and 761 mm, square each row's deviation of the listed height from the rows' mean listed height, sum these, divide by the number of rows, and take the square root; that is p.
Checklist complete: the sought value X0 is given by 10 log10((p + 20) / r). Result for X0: 27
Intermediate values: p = 0.034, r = 0.036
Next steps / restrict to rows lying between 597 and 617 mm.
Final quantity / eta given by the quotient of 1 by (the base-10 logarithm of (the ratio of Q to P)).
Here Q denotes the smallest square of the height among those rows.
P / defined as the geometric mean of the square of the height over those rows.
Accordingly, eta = -39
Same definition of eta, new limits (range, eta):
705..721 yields -8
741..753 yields -155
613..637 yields -7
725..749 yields -20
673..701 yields -59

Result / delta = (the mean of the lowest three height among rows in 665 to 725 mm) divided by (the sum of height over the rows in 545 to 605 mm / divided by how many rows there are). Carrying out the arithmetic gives 0.70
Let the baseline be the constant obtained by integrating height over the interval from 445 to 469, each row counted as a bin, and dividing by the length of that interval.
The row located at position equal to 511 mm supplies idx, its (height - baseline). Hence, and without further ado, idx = -0.6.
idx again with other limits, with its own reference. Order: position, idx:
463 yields 0.3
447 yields -0.4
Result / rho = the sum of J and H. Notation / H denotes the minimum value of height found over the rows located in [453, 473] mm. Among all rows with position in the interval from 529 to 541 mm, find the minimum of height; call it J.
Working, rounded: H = 4.096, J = 3.662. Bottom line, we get 7.8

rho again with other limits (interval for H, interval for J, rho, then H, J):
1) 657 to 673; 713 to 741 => 5.2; 2.893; 2.325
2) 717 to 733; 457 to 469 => 6.7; 2.325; 4.377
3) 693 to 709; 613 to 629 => 6.3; 2.938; 3.318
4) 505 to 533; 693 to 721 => 6.0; 3.634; 2.325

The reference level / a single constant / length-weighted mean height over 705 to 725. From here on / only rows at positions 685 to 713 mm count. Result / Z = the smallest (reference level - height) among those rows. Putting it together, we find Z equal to -0.5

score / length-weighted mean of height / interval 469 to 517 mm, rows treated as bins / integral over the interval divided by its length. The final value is 4.0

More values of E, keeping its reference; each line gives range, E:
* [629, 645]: 0.66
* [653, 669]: 0.52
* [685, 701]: 1.16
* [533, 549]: -1.88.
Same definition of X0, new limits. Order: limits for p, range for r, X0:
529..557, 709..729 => 20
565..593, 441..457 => 24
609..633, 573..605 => 27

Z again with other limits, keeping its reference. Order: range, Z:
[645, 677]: -0.5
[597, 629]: -0.9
